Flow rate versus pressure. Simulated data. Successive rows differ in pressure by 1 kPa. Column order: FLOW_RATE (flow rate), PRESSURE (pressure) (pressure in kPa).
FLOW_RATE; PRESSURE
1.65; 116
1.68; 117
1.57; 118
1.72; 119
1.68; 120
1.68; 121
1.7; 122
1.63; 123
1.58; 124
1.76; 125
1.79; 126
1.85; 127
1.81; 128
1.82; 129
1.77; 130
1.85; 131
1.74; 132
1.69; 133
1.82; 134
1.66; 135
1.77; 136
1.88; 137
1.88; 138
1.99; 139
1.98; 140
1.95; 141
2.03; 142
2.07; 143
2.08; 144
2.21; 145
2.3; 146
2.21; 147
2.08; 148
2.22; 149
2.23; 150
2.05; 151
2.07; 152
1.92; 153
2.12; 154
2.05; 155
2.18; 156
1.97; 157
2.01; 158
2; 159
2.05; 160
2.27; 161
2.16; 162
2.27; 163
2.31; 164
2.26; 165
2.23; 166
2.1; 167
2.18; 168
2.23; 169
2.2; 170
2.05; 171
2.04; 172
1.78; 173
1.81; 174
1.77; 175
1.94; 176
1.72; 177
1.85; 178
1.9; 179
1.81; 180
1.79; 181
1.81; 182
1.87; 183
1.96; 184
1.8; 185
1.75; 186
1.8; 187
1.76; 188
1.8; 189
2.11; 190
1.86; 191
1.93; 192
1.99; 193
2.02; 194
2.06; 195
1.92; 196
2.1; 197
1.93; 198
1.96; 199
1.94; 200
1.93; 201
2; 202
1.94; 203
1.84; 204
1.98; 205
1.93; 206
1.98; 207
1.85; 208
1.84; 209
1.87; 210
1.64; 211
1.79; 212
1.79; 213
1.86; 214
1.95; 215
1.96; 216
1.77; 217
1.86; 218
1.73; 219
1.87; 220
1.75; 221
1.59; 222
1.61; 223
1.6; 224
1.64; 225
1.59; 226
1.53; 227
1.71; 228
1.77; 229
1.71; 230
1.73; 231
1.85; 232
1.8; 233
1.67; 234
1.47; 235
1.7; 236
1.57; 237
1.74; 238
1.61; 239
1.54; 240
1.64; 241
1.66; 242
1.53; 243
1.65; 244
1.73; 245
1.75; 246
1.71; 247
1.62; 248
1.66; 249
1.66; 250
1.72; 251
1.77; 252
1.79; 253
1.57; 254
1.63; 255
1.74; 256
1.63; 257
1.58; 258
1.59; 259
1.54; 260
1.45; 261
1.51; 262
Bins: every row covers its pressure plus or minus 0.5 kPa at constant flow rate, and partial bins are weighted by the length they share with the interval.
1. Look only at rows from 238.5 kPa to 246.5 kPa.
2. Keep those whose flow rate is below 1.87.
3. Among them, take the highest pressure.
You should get 246 kPa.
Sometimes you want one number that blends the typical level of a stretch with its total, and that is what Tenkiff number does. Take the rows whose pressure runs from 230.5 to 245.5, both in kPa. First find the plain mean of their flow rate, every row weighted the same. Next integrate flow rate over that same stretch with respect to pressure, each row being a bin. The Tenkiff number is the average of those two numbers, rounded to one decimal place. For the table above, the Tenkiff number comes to 13.3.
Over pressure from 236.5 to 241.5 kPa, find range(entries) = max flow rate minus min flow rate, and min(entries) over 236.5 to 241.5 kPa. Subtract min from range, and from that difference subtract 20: -21.3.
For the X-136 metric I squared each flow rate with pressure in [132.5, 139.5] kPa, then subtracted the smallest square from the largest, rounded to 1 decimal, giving 1.2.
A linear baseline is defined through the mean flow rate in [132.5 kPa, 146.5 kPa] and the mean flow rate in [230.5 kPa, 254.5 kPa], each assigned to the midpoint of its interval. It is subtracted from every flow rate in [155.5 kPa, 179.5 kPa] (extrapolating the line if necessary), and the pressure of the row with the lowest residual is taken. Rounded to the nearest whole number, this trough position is 177 kPa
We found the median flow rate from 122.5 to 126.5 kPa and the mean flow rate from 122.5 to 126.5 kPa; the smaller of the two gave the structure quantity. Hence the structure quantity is 1.69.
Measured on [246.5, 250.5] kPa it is 1.66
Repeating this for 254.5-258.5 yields 1.63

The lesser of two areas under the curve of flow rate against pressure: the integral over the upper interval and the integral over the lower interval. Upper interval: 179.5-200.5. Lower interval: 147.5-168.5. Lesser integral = 40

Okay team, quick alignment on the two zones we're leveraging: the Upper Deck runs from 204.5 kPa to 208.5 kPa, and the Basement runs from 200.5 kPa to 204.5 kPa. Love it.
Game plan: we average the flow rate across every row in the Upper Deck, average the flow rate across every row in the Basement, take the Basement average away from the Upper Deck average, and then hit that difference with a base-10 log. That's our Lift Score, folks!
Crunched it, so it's -2.1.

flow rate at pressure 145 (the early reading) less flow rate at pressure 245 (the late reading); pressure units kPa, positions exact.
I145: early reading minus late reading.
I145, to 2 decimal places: 0.48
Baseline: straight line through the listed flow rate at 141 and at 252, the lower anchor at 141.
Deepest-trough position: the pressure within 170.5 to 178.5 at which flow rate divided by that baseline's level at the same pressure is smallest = 177 kPa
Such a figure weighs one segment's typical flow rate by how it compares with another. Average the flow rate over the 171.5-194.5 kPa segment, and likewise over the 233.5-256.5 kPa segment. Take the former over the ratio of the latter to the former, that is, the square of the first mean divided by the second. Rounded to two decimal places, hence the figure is 2.10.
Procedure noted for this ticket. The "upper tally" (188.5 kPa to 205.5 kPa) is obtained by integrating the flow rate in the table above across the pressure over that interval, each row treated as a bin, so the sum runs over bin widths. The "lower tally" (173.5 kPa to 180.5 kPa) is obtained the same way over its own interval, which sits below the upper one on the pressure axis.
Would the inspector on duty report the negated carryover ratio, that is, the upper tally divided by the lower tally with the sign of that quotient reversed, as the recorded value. -2.6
